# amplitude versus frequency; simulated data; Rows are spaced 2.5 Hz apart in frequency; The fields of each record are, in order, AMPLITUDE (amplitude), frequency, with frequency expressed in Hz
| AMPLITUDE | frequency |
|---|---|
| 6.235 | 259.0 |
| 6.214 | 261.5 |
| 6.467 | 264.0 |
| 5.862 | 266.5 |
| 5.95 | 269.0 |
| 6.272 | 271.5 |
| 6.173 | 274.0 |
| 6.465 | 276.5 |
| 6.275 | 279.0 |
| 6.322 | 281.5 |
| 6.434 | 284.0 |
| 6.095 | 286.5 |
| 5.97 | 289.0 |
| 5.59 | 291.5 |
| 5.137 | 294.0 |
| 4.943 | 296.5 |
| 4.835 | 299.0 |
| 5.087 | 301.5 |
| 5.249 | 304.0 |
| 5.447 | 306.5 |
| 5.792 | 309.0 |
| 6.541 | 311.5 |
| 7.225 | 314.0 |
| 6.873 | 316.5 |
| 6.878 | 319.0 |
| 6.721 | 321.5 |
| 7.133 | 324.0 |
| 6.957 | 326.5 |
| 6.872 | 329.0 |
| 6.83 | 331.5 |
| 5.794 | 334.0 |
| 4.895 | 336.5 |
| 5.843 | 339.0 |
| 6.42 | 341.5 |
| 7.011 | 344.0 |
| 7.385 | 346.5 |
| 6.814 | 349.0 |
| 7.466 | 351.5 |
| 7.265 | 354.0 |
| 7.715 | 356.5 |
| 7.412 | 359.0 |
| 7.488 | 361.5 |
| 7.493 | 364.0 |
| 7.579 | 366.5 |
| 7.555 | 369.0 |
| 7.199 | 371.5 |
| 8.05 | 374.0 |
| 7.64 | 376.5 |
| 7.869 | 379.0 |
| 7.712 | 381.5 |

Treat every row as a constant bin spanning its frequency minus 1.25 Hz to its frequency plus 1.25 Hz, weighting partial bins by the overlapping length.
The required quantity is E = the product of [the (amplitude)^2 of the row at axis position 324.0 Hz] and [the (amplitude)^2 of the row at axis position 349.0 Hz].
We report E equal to 2362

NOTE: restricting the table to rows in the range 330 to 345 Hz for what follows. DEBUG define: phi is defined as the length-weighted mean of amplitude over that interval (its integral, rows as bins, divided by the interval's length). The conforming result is 6.1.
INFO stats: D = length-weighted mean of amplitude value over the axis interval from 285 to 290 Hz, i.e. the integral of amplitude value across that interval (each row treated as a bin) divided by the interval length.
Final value 6.06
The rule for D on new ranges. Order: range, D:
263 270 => 6.08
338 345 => 6.42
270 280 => 6.29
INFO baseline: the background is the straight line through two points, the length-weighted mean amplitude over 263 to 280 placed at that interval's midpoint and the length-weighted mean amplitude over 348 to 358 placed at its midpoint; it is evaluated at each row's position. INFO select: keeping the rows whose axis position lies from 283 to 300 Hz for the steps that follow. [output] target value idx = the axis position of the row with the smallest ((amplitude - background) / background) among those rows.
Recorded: 299.0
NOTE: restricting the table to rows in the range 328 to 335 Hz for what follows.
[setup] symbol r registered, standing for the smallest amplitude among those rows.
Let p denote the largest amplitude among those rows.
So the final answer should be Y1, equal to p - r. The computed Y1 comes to 1.1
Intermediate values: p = 6.872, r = 5.794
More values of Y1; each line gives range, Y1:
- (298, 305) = 0.4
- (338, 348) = 1.5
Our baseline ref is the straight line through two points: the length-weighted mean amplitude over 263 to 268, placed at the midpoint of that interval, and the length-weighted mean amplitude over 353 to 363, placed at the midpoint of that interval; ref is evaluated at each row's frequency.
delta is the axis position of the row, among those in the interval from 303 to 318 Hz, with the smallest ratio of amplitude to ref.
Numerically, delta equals 304.0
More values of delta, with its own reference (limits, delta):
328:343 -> 336.5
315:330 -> 321.5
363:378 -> 371.5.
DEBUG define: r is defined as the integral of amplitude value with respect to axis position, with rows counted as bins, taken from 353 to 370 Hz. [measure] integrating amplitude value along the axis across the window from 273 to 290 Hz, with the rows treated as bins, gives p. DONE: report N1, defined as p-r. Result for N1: -21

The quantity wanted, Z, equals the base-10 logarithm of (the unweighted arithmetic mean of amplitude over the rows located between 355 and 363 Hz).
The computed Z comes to 0.88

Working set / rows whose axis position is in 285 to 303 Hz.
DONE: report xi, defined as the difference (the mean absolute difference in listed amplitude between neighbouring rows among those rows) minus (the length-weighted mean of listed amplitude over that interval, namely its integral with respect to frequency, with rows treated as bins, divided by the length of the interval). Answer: -5.1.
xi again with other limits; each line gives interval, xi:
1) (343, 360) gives -6.9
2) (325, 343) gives -5.7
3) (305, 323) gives -6.1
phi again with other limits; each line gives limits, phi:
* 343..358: 7.3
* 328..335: 6.5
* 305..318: 6.4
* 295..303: 5.0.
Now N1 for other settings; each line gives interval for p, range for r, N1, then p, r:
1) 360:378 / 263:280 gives 31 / 136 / 105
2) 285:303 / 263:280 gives -8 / 97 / 105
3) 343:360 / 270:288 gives 11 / 124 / 113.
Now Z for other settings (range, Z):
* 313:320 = 0.84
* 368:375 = 0.88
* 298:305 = 0.70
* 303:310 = 0.74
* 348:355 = 0.86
